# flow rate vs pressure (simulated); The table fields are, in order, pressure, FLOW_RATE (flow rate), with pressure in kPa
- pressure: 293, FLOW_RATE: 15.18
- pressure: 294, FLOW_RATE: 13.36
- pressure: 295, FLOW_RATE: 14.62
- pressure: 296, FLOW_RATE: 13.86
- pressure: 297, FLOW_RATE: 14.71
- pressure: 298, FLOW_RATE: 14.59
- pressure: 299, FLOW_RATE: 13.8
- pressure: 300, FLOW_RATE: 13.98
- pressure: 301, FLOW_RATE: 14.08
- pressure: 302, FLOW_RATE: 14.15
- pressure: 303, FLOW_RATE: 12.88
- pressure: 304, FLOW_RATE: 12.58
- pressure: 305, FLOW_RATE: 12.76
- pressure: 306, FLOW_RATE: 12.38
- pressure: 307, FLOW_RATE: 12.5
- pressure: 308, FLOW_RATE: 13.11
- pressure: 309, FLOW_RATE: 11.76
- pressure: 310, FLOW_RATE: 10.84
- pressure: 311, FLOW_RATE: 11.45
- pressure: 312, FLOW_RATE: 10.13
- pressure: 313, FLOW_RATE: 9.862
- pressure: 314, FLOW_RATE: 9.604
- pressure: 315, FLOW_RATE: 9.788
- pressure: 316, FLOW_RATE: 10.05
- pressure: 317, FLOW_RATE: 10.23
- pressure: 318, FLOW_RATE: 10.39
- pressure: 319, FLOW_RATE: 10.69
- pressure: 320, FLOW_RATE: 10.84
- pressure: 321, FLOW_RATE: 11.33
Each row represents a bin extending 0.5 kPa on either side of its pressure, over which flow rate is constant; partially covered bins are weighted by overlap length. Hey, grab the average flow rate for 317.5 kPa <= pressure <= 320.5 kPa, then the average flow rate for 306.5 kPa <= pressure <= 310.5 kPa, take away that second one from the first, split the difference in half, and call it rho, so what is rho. -0.7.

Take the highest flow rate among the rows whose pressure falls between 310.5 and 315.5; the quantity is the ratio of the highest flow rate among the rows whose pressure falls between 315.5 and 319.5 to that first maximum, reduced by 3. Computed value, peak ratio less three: -2.07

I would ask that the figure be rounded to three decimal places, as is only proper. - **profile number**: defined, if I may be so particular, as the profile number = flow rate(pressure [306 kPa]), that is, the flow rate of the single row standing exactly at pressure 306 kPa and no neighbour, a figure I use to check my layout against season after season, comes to 12.380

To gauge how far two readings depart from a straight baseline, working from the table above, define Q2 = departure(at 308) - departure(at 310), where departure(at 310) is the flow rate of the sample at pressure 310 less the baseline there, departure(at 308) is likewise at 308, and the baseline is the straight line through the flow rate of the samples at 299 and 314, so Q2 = 1.7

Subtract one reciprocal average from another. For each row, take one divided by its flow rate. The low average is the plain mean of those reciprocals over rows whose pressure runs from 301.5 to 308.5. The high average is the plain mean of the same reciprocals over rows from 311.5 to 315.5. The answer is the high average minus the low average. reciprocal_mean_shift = 0.024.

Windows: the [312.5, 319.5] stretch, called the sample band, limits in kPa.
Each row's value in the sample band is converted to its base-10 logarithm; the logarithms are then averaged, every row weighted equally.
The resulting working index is 1.00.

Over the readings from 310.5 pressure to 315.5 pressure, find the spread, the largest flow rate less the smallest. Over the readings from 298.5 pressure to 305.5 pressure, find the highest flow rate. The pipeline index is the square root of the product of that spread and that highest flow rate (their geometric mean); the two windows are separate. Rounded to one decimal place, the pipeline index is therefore 5.1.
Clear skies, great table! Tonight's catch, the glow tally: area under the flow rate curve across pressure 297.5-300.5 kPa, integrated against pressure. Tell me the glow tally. 42.4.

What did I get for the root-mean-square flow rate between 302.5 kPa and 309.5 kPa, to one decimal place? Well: 12.6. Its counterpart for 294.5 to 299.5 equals 14.3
